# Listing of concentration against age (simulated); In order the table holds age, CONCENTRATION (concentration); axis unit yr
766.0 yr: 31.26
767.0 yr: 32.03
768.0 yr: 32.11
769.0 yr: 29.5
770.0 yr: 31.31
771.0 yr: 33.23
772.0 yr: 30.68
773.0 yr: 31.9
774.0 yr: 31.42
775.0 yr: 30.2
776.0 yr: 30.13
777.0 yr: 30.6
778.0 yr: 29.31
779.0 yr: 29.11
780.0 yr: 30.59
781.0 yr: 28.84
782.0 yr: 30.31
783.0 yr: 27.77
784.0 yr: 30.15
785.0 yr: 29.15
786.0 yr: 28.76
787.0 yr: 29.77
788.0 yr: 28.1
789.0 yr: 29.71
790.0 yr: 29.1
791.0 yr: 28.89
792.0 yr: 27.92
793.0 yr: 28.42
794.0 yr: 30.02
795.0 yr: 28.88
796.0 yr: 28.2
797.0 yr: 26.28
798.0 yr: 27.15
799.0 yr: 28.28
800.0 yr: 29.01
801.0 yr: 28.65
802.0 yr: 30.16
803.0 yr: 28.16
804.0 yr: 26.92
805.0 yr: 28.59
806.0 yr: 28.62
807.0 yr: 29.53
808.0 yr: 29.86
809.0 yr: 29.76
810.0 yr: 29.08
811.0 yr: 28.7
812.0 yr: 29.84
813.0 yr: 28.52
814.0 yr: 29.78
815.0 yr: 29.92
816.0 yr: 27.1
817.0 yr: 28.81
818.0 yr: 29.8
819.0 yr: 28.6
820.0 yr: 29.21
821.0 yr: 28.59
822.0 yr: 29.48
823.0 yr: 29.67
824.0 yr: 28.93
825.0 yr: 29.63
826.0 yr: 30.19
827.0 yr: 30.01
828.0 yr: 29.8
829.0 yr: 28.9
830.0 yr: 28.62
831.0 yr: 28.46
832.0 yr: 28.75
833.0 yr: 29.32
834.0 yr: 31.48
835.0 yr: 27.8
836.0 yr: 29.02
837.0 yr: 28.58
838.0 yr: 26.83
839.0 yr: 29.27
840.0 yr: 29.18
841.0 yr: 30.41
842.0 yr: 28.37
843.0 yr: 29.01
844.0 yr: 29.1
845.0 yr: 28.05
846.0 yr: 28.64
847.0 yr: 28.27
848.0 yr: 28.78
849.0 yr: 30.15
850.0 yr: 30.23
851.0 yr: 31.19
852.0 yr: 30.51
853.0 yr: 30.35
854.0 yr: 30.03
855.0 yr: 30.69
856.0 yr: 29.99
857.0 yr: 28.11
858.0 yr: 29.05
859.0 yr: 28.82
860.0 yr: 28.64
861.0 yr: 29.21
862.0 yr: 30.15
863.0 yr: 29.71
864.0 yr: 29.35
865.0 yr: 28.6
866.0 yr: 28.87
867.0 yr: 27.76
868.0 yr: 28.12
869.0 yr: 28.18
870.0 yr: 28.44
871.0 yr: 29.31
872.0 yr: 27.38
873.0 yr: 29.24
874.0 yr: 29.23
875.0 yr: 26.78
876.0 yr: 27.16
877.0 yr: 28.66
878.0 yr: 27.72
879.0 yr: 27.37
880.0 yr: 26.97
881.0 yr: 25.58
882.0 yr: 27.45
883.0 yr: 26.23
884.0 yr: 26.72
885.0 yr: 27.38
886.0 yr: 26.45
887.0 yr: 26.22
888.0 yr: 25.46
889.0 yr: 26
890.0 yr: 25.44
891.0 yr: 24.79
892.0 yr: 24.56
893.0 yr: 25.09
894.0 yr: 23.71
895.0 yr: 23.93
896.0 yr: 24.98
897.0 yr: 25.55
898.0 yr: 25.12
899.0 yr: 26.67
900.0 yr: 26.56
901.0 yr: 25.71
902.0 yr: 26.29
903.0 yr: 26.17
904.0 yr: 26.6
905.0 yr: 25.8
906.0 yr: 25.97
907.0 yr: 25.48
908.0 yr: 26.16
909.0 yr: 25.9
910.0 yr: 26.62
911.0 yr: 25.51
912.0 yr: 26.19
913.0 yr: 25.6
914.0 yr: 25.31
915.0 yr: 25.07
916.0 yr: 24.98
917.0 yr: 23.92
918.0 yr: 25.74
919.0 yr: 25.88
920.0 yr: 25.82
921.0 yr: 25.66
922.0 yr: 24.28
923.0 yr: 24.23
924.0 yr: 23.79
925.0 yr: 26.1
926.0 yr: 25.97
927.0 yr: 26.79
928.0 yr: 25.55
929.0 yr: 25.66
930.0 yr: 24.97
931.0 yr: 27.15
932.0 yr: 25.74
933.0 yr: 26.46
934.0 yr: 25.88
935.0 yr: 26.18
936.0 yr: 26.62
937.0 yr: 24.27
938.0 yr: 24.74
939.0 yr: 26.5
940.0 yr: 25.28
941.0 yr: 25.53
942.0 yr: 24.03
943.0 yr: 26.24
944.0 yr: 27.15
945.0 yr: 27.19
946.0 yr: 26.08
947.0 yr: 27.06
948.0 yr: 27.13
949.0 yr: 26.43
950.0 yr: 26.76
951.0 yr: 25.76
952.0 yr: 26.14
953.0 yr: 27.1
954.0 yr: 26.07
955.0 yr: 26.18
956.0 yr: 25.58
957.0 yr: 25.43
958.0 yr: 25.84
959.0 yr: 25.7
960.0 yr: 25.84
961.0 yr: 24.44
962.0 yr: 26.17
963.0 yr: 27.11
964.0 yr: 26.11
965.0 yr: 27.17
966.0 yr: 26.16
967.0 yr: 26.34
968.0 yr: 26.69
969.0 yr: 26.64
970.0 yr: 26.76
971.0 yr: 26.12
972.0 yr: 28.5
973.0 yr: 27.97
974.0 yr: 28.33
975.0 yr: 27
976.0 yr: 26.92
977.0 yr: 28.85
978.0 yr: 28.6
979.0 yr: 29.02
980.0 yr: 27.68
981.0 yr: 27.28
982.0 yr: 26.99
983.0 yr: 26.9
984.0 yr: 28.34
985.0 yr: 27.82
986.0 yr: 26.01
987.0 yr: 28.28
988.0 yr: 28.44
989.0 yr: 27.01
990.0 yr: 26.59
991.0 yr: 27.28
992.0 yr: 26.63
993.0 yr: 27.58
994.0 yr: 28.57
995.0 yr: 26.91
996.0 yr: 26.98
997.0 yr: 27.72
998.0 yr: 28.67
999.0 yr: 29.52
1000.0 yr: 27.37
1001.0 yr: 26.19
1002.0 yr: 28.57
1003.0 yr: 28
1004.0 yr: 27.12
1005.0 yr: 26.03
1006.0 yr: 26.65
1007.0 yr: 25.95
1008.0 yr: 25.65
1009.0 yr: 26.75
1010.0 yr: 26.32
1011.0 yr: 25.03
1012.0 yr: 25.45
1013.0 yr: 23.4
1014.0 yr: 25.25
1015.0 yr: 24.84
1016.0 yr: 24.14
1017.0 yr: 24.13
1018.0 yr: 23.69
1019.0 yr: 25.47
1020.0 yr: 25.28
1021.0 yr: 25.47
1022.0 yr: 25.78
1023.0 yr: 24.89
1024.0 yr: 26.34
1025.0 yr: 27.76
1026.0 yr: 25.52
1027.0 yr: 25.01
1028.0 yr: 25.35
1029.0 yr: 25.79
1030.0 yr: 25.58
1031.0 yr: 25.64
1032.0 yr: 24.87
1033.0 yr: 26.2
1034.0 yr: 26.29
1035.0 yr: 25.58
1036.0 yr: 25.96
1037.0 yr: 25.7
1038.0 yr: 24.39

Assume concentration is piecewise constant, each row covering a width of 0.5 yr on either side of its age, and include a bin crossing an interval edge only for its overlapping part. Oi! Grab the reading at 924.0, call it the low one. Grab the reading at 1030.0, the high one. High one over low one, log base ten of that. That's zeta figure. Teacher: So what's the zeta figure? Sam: 0.03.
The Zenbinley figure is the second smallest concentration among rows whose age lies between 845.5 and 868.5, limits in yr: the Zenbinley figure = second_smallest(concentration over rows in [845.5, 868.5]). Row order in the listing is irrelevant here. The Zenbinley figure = 28.11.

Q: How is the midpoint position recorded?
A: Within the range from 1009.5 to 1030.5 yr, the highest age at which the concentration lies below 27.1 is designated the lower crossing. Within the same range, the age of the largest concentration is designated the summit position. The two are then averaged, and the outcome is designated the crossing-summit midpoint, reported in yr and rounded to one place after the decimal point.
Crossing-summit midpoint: 1027.5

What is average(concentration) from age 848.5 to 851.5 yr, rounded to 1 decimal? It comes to 30.5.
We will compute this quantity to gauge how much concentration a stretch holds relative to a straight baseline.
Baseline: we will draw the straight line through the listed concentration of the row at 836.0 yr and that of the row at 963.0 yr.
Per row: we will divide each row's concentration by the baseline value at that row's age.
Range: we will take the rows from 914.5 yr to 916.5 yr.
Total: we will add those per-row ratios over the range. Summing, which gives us 1.80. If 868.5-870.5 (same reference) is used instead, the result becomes 1.99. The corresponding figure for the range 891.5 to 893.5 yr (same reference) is 1.76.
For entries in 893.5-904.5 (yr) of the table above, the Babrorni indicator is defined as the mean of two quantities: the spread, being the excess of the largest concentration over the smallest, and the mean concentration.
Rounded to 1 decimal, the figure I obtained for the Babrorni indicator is 14.3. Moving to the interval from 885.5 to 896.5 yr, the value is 13.9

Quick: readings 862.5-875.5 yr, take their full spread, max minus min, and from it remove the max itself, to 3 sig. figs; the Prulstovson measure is -26.8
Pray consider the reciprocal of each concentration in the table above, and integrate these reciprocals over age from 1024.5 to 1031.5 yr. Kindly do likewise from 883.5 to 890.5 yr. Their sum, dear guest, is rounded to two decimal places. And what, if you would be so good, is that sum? 0.54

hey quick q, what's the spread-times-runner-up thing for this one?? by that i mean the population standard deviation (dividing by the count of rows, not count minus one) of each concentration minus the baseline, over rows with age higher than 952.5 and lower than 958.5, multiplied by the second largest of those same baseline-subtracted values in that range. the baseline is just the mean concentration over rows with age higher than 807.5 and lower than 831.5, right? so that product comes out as -2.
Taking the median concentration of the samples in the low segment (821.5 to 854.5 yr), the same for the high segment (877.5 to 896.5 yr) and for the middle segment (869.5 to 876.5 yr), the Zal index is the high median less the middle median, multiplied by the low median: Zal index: -71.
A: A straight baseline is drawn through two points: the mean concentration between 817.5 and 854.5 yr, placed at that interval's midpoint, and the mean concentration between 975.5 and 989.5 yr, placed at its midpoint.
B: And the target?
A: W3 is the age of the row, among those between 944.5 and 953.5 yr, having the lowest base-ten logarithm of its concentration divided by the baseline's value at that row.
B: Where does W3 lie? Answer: 951.0 yr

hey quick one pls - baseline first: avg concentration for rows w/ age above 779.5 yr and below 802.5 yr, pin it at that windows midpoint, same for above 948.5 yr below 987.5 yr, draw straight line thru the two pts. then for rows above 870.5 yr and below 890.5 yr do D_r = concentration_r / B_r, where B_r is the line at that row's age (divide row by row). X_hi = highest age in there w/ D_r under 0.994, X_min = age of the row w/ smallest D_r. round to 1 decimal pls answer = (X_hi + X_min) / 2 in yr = 889.0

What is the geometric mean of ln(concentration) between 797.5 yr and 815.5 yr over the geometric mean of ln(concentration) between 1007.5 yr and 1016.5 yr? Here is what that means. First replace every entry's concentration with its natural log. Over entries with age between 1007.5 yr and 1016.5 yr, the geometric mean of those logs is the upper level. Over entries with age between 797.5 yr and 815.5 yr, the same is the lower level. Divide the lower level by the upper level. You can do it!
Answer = 1.04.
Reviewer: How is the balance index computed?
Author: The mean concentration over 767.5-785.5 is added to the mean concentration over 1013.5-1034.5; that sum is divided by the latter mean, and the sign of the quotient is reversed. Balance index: -2.20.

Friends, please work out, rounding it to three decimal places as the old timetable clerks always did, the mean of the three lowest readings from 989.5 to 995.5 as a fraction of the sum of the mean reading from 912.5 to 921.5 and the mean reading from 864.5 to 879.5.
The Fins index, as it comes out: 0.499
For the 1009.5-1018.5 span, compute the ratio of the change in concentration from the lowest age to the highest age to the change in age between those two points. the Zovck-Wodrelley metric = -0.33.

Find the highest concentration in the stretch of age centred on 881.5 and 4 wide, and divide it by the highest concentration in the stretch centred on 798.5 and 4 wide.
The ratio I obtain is 0.95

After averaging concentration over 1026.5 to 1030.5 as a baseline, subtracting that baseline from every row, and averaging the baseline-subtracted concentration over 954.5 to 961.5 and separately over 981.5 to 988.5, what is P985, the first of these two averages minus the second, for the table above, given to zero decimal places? -2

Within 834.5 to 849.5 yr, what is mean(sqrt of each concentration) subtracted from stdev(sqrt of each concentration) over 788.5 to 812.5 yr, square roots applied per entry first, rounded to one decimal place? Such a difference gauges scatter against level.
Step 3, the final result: -5.3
